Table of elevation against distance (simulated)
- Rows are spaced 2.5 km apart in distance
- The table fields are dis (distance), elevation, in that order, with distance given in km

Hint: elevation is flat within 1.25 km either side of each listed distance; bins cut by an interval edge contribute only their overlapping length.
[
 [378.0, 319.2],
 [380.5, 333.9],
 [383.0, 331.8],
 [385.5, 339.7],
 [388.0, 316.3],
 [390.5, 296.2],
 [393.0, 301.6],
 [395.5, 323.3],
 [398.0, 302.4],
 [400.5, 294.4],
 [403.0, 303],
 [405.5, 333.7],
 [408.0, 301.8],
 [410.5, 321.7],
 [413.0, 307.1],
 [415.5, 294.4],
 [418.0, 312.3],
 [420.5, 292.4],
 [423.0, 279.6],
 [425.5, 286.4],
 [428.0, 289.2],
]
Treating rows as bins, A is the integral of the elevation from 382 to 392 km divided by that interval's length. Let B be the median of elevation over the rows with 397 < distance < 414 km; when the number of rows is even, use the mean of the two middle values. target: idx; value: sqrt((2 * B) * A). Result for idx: 441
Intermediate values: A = 320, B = 303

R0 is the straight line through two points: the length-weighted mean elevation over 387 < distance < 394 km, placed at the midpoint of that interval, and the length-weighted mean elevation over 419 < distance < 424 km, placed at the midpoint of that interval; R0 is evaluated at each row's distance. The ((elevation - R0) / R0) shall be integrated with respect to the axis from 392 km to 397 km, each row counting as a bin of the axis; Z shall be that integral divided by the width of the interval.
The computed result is 0.03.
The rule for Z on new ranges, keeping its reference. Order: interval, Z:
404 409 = 0.07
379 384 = 0.07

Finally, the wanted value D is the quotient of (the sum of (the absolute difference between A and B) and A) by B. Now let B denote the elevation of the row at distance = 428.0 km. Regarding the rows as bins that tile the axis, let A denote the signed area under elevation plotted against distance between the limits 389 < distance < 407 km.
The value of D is 37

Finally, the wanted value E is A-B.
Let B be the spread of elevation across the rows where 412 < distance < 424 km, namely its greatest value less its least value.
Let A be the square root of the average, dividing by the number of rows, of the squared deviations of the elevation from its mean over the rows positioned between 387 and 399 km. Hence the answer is -23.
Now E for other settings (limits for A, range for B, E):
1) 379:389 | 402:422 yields -33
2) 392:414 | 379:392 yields -31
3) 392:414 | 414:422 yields -8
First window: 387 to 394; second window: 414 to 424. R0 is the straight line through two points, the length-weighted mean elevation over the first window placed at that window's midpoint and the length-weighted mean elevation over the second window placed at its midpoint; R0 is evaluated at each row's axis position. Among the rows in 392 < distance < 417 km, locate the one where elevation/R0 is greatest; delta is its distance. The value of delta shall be 405.5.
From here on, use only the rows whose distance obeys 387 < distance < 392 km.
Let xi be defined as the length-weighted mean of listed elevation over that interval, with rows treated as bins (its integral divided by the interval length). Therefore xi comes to 306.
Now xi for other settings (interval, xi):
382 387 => 335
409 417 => 308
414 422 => 299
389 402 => 304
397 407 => 308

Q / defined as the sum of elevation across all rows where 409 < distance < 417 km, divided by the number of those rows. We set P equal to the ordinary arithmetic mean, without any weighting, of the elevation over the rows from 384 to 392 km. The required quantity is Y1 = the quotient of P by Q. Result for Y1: 1.03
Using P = 317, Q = 308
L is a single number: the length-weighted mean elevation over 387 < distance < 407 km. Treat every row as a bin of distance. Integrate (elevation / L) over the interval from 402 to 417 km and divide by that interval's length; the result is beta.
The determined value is 1.01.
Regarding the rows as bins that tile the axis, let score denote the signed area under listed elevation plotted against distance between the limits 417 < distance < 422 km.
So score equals 1504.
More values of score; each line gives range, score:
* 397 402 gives 1492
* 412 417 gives 1505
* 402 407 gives 1591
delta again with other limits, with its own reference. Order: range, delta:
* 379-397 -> 385.5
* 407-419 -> 410.5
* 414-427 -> 418.0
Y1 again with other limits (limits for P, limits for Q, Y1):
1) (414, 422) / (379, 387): 0.89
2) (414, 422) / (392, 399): 0.97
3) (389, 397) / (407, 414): 0.99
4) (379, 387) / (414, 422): 1.12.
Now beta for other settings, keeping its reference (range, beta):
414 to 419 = 0.98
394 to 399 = 1.01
